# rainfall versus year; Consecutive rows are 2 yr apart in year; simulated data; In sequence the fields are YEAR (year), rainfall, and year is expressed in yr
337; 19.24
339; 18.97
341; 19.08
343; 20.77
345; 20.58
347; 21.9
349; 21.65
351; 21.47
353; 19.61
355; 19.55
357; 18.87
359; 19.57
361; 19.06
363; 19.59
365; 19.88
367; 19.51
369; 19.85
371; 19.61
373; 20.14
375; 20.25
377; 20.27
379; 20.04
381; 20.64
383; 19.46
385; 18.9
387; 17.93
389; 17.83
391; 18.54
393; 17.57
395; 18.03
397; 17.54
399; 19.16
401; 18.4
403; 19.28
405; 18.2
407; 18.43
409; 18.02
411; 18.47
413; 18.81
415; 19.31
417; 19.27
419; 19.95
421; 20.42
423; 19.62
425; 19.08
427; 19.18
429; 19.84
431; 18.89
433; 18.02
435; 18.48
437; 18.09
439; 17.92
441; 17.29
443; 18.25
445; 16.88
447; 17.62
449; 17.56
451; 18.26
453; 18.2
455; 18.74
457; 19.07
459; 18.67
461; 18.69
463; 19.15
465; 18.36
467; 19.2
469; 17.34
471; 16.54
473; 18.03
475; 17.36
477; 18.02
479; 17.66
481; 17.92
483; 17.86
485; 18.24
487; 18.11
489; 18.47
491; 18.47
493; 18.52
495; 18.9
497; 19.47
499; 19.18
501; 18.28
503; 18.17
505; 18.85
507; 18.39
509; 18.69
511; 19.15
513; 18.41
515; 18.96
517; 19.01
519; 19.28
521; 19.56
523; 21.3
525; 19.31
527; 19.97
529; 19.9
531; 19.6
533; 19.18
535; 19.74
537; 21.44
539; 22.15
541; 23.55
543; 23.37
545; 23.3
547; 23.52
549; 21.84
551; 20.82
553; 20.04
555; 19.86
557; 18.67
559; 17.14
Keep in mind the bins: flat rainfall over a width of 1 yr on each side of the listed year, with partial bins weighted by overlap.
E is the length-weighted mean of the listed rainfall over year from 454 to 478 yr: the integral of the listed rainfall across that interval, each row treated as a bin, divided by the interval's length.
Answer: 18.26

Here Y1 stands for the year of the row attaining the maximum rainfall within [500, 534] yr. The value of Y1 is 523 yr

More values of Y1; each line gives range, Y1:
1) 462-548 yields 541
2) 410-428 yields 421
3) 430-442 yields 431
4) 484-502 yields 497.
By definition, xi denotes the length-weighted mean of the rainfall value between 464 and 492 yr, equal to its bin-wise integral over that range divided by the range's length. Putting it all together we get 18.0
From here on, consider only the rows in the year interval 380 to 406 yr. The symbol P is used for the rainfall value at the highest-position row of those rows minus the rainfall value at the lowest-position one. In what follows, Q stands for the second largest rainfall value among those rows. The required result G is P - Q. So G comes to -21.9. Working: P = -2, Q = 19.46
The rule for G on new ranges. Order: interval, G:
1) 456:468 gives -19.0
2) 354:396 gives -21.8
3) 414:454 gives -21.1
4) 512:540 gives -17.7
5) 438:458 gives -17.6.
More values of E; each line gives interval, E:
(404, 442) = 18.80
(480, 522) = 18.66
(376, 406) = 18.79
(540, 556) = 22.04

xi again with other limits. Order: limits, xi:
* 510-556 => 20.6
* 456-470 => 18.6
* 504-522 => 18.9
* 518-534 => 19.8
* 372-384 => 20.1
